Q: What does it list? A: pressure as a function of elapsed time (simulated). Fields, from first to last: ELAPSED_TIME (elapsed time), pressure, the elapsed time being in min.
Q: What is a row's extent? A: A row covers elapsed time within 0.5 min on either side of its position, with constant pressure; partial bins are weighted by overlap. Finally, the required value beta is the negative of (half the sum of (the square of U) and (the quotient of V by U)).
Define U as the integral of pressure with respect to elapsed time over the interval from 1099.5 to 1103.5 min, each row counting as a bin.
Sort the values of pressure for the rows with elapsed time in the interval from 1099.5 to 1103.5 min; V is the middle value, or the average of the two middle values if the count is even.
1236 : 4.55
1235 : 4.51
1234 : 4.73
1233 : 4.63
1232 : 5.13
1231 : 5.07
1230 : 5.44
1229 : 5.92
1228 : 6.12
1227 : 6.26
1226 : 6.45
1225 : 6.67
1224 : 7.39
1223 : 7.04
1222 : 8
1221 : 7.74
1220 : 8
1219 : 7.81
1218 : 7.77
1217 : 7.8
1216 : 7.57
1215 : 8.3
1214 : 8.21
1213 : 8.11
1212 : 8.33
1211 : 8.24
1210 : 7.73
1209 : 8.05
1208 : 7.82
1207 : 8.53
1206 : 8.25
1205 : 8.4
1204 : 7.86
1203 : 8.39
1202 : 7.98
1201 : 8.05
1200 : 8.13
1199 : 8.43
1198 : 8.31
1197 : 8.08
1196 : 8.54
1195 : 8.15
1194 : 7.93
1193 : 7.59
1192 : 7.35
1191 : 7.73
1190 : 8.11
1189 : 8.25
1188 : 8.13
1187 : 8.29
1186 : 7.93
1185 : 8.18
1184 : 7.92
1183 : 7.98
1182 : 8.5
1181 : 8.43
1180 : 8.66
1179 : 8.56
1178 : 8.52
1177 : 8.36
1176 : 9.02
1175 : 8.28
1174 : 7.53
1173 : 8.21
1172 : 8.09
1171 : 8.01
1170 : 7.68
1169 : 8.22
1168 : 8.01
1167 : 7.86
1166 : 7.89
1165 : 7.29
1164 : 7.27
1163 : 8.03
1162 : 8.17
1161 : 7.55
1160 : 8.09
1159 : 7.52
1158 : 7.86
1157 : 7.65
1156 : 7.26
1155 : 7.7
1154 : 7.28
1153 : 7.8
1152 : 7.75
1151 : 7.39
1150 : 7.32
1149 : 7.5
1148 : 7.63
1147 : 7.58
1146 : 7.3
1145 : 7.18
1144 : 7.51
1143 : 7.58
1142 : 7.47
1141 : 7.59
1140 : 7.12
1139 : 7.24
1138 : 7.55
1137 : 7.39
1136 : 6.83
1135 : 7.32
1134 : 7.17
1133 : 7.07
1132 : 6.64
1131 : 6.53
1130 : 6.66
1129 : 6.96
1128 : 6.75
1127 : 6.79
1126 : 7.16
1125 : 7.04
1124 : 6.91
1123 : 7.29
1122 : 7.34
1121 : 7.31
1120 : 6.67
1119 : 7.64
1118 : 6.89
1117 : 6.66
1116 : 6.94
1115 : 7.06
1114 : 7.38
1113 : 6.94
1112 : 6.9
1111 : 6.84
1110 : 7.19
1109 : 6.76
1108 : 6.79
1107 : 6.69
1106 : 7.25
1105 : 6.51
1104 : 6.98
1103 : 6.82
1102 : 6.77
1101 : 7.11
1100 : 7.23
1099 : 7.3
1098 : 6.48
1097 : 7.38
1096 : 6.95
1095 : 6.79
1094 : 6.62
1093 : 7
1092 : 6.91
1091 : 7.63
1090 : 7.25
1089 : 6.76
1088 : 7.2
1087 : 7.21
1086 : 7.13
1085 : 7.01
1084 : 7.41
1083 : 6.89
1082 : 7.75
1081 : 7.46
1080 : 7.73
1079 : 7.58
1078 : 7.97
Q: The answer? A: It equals -390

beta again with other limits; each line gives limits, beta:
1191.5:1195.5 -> -481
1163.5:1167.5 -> -459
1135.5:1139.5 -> -421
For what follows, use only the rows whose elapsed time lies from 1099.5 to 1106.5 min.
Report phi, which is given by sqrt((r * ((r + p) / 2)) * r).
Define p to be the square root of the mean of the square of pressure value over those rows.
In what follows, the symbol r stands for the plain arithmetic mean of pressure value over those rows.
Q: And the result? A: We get 18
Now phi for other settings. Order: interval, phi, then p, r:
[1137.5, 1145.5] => 20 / 7.41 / 7.4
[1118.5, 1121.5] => 19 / 7.22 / 7.2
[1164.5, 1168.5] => 22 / 7.77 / 7.8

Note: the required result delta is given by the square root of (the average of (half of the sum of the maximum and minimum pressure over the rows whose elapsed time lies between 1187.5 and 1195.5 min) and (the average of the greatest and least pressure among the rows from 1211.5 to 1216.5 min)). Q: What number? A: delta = 2.81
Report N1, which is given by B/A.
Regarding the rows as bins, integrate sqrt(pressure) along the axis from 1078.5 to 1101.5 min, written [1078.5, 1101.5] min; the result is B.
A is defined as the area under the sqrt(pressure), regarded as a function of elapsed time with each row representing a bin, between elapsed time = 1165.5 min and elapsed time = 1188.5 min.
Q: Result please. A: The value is 0.94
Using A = 66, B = 61.5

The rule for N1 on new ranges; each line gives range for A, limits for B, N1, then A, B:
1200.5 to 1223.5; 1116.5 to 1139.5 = 0.94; 65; 61.0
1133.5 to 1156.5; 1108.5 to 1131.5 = 0.97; 63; 60.8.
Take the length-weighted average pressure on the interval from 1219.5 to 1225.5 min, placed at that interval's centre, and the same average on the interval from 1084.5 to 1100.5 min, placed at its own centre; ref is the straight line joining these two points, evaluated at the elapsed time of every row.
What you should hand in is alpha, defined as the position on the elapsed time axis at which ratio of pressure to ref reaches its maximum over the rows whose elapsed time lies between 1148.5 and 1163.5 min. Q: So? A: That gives 1162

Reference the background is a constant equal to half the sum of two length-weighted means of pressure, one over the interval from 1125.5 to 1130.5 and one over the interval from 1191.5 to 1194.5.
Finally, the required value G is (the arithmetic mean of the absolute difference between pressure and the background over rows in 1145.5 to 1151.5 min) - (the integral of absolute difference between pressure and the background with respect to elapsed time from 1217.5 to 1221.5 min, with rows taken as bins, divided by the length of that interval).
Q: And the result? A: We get -0.4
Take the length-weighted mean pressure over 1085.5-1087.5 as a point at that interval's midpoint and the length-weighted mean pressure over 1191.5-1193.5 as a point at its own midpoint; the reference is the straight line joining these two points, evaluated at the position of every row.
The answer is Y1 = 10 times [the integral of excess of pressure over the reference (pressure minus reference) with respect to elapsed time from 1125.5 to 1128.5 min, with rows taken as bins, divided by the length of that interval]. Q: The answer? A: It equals -3.8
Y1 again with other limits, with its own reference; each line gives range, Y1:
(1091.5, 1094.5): -3.5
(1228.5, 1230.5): -18.9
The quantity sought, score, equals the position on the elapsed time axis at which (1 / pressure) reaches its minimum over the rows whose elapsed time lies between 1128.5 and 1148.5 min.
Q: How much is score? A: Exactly 1148 min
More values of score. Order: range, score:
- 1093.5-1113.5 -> 1097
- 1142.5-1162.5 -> 1162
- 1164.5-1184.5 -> 1176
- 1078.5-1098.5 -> 1082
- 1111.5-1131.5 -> 1119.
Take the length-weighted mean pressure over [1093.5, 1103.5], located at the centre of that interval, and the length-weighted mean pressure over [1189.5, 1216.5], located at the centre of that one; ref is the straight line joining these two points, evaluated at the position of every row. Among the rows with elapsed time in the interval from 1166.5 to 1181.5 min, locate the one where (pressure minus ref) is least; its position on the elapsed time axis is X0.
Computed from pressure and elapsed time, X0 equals 1174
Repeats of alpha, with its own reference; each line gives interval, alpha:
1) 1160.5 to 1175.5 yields 1175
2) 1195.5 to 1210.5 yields 1196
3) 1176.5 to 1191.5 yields 1180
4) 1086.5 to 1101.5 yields 1091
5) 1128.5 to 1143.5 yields 1141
